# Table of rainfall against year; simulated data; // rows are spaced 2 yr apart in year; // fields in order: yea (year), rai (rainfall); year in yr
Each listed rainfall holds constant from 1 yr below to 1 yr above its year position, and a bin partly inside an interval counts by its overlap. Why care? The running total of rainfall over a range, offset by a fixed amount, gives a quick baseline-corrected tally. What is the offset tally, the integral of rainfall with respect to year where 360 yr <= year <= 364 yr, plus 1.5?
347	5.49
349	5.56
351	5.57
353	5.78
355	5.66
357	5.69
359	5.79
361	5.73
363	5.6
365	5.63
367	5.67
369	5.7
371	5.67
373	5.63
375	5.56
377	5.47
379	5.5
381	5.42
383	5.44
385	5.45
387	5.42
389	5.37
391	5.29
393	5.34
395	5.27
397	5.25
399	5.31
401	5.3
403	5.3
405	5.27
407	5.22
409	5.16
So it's 24.2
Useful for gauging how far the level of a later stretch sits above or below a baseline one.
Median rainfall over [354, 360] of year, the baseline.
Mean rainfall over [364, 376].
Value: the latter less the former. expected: -0.05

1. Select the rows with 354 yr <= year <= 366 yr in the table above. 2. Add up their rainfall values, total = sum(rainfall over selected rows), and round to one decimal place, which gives 34.1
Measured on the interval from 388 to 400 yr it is 31.8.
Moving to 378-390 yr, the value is 32.6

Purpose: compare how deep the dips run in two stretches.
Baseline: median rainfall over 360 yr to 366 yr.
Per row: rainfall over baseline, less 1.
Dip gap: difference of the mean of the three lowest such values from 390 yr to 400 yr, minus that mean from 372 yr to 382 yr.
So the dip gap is -0.034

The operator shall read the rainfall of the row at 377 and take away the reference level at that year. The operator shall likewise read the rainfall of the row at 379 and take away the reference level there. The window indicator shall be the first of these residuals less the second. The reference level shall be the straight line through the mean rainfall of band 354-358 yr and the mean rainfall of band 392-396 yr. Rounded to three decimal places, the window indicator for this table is -0.049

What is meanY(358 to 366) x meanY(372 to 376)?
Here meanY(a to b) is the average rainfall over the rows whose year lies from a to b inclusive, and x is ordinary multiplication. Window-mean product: 31.8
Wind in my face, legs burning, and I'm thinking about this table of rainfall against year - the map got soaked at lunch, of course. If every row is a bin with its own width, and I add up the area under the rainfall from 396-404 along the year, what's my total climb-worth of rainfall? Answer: 42.3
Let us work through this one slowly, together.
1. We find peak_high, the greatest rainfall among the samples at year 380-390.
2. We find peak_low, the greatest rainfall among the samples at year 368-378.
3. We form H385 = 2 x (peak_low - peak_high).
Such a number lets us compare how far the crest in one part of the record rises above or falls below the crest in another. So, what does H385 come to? 0.50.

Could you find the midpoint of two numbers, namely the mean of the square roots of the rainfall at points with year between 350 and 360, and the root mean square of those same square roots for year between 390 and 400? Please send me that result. 2.34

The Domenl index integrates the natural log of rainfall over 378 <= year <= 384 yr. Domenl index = 10.18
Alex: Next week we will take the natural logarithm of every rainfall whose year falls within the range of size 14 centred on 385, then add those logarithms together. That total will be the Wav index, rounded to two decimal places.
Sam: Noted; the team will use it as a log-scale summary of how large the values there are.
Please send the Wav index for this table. 11.82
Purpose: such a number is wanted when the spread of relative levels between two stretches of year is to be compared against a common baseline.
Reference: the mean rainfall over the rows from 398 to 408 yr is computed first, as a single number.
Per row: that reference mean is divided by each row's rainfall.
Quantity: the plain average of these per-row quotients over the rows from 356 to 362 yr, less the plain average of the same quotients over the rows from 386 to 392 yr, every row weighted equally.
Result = -0.065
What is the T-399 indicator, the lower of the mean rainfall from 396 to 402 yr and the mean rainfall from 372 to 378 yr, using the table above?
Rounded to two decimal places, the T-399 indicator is 5.29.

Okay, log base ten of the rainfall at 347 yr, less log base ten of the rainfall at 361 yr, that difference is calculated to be -0.019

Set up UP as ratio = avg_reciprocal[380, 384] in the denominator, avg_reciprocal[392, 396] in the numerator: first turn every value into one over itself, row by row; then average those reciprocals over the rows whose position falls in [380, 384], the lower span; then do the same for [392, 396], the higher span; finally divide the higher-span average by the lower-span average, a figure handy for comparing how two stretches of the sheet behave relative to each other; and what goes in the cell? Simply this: 1.02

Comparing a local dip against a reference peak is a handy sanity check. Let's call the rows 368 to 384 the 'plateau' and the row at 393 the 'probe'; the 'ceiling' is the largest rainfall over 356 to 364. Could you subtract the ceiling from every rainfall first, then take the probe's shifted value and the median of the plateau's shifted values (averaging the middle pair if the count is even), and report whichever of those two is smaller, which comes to -0.45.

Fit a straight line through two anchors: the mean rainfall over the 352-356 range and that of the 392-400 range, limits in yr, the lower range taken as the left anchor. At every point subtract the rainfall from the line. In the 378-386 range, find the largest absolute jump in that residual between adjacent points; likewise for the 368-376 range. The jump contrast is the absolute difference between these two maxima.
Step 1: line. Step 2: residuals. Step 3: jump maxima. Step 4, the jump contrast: 0.010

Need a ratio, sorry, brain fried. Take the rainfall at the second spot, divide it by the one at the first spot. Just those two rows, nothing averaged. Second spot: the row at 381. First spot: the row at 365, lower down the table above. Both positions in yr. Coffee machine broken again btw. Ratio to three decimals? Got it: 0.963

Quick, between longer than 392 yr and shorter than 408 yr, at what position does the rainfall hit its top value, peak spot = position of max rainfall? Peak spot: 393 yr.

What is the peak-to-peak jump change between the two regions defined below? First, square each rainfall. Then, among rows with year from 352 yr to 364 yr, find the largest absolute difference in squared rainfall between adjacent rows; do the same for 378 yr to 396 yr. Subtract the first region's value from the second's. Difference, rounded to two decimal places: -0.60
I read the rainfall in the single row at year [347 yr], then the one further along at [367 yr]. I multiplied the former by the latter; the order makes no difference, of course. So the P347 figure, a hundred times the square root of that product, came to 558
